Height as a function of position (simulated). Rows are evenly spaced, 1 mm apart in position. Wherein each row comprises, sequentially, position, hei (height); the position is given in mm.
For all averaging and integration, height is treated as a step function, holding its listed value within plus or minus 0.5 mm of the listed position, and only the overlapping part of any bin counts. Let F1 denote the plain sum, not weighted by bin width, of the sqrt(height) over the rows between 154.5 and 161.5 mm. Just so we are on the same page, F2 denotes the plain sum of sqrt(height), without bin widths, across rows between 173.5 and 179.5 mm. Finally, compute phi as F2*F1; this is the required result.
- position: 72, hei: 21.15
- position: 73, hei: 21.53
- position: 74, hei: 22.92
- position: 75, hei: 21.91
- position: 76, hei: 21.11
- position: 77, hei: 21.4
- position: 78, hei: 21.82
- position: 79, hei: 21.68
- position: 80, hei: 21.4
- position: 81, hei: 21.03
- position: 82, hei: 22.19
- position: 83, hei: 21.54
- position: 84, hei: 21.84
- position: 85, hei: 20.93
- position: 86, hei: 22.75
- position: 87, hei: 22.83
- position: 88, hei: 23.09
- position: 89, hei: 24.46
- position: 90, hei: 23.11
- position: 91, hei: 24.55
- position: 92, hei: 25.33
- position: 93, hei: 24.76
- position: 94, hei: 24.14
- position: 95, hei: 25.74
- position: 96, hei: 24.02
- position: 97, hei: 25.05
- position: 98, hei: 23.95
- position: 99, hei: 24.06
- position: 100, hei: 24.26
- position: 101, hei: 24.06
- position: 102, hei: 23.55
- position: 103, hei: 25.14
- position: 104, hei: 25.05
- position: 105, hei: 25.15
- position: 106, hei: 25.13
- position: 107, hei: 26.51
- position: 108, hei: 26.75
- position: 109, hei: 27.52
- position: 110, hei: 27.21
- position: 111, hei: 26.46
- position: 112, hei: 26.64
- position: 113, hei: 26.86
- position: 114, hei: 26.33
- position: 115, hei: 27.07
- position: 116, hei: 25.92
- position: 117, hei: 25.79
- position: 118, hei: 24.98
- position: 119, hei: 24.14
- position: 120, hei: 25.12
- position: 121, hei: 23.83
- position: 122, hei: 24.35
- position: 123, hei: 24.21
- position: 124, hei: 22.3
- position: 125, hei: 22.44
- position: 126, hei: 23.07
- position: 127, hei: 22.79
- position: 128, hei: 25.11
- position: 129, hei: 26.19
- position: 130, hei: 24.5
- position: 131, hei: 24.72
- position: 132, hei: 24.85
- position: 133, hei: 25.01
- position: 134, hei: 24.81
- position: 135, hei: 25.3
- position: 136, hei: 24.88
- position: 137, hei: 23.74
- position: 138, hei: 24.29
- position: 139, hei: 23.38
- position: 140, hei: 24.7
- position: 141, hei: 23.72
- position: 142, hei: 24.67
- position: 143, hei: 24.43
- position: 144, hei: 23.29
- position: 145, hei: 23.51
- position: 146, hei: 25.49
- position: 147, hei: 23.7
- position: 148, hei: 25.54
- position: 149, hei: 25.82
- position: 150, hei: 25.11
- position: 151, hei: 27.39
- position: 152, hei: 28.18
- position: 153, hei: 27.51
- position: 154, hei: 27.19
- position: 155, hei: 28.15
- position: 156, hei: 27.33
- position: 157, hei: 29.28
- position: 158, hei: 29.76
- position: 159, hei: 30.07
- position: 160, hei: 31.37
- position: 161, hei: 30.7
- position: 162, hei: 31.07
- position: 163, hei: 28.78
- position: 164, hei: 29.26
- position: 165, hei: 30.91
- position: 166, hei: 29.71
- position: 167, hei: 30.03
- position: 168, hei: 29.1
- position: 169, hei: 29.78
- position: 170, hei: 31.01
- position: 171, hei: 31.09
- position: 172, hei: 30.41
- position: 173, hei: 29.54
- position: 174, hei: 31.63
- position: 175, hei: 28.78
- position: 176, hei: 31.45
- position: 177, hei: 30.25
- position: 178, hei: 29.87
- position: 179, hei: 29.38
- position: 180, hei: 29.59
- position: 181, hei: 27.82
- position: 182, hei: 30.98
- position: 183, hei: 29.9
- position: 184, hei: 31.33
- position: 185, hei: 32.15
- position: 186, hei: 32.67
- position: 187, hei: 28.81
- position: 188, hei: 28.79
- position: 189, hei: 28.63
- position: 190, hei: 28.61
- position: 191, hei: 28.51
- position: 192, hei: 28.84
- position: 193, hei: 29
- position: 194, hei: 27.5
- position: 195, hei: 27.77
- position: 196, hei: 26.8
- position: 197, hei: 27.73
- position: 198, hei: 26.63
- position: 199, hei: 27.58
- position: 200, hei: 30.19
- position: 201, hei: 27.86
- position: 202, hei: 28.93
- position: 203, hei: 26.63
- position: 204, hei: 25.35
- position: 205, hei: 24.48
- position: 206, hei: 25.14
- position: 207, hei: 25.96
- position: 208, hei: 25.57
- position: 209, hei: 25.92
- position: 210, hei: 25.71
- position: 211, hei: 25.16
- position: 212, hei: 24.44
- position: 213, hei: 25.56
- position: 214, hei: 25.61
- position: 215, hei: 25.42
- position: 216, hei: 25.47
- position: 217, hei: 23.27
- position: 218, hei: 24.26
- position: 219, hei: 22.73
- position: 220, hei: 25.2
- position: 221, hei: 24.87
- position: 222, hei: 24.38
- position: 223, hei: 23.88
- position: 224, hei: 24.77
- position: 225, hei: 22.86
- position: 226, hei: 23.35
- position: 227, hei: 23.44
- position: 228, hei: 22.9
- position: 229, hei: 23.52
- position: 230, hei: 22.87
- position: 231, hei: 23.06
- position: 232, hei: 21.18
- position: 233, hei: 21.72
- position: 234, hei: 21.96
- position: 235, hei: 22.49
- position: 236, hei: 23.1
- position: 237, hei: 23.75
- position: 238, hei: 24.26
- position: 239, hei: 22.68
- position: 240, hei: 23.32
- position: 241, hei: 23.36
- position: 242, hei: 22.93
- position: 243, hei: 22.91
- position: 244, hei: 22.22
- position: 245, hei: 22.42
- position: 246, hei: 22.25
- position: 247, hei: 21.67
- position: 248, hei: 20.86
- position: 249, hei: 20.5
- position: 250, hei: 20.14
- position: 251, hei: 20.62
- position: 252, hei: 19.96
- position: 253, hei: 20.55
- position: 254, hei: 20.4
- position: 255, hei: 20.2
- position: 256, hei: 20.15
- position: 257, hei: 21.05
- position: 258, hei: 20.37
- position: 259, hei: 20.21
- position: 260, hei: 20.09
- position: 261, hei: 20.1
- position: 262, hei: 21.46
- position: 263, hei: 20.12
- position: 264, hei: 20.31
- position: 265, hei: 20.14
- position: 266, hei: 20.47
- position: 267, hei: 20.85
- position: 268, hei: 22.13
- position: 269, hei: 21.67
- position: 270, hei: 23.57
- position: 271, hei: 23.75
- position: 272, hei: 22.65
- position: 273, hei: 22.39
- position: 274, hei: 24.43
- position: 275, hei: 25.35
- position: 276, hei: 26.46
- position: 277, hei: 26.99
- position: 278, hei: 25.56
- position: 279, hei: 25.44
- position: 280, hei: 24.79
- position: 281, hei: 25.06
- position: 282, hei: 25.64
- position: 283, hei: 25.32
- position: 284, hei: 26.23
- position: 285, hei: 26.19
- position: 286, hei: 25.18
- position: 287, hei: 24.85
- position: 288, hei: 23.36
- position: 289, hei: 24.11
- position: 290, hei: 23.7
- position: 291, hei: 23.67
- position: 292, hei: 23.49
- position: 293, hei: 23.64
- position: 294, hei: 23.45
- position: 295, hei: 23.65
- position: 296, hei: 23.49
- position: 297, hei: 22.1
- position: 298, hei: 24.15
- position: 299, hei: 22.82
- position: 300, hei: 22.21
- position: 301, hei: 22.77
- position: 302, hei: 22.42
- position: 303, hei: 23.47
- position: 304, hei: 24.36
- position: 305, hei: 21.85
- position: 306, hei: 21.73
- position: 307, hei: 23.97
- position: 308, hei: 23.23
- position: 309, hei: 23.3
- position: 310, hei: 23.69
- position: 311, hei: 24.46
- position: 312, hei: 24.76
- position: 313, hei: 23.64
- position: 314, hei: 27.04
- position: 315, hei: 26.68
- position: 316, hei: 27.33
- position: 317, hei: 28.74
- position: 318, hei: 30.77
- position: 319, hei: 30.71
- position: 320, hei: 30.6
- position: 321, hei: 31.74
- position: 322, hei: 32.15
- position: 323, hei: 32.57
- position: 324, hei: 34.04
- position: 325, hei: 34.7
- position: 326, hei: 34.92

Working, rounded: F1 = 38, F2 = 33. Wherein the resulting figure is 1254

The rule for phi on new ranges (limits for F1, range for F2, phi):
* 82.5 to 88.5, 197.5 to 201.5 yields 598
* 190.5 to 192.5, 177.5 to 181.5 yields 231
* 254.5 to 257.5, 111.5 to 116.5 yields 350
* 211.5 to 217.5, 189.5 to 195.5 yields 958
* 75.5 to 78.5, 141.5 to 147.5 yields 410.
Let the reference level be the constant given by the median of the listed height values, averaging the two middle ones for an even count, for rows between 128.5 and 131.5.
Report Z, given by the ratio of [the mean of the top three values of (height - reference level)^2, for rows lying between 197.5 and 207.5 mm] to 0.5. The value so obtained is 38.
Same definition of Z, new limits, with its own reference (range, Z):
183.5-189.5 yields 108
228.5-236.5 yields 19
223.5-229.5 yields 6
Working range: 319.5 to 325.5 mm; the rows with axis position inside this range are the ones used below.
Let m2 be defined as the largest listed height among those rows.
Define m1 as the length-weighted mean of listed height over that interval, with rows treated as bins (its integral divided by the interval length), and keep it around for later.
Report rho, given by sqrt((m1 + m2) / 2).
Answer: 5.8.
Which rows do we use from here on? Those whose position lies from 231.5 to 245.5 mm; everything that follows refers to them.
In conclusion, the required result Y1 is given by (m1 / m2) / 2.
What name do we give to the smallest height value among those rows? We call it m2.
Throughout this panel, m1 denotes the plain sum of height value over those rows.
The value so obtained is 7.51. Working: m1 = 318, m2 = 21.18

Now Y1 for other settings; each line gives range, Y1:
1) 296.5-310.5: 7.41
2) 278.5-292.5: 7.43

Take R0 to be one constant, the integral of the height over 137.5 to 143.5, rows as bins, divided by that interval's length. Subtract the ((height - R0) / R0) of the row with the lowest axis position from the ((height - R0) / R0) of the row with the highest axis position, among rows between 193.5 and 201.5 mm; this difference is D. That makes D 0.015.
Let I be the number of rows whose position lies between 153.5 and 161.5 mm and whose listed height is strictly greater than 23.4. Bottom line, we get 8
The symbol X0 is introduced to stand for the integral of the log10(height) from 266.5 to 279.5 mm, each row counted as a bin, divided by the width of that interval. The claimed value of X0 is 1.38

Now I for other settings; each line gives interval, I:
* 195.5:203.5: 8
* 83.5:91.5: 2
